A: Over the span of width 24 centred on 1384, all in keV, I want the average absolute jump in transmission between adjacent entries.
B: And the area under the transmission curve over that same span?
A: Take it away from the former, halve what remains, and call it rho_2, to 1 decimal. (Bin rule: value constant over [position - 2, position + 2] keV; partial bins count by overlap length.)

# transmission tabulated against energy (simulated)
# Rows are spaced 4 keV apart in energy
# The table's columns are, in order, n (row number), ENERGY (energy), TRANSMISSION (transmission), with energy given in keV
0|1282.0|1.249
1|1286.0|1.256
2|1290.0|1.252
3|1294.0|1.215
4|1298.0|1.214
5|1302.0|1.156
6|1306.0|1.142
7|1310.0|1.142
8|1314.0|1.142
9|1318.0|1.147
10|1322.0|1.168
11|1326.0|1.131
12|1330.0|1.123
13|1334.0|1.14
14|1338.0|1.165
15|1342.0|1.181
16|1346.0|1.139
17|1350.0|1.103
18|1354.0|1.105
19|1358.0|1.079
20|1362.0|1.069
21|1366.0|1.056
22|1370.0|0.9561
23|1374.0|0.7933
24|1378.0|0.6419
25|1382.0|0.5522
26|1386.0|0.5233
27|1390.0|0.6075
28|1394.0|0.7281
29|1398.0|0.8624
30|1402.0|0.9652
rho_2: -7.6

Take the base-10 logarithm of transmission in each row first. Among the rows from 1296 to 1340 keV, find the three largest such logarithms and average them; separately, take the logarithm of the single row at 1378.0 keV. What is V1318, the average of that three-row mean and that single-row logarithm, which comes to -0.06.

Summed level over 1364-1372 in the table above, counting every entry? 2.01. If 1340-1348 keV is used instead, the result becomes 2.32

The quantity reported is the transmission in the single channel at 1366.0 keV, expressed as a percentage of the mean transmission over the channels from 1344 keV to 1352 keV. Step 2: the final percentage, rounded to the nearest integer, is 94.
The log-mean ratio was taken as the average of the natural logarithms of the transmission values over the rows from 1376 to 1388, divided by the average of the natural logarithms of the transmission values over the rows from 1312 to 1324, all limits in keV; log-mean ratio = -4.0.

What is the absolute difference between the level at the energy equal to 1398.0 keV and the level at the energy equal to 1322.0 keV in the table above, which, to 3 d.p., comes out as 0.306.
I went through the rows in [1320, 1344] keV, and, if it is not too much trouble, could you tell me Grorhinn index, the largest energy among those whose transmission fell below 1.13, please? 1330.0 keV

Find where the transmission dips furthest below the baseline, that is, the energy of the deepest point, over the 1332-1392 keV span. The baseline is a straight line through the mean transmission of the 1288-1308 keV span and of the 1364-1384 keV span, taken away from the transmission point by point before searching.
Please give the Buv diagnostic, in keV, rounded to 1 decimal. 1386.0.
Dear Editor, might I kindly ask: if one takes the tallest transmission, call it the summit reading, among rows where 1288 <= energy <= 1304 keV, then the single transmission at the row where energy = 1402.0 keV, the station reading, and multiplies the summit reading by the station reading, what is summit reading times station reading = 1.2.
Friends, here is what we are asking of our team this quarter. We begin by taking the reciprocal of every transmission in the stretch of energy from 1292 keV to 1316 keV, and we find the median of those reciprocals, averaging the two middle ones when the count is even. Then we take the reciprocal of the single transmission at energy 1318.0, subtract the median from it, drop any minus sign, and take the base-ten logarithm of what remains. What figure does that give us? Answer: -2.8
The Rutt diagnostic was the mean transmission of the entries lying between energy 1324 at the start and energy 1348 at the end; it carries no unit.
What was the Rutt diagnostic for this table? 1.15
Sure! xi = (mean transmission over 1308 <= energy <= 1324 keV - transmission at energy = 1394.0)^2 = 0.18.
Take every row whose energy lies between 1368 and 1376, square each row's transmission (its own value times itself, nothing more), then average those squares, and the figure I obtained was 0.77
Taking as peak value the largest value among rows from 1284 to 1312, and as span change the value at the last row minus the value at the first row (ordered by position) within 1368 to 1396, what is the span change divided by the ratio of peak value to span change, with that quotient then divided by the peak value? 0.033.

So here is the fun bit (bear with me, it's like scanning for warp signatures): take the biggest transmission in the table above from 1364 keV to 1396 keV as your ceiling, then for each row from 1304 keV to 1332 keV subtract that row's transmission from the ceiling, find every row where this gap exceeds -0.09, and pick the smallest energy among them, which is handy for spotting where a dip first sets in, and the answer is 1306.0 keV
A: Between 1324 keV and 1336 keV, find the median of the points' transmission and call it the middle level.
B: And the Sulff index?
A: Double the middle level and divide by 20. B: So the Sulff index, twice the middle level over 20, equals 0.113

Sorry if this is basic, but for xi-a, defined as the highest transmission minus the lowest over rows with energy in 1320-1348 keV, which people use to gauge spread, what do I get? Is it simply 0.1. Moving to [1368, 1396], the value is 0.4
